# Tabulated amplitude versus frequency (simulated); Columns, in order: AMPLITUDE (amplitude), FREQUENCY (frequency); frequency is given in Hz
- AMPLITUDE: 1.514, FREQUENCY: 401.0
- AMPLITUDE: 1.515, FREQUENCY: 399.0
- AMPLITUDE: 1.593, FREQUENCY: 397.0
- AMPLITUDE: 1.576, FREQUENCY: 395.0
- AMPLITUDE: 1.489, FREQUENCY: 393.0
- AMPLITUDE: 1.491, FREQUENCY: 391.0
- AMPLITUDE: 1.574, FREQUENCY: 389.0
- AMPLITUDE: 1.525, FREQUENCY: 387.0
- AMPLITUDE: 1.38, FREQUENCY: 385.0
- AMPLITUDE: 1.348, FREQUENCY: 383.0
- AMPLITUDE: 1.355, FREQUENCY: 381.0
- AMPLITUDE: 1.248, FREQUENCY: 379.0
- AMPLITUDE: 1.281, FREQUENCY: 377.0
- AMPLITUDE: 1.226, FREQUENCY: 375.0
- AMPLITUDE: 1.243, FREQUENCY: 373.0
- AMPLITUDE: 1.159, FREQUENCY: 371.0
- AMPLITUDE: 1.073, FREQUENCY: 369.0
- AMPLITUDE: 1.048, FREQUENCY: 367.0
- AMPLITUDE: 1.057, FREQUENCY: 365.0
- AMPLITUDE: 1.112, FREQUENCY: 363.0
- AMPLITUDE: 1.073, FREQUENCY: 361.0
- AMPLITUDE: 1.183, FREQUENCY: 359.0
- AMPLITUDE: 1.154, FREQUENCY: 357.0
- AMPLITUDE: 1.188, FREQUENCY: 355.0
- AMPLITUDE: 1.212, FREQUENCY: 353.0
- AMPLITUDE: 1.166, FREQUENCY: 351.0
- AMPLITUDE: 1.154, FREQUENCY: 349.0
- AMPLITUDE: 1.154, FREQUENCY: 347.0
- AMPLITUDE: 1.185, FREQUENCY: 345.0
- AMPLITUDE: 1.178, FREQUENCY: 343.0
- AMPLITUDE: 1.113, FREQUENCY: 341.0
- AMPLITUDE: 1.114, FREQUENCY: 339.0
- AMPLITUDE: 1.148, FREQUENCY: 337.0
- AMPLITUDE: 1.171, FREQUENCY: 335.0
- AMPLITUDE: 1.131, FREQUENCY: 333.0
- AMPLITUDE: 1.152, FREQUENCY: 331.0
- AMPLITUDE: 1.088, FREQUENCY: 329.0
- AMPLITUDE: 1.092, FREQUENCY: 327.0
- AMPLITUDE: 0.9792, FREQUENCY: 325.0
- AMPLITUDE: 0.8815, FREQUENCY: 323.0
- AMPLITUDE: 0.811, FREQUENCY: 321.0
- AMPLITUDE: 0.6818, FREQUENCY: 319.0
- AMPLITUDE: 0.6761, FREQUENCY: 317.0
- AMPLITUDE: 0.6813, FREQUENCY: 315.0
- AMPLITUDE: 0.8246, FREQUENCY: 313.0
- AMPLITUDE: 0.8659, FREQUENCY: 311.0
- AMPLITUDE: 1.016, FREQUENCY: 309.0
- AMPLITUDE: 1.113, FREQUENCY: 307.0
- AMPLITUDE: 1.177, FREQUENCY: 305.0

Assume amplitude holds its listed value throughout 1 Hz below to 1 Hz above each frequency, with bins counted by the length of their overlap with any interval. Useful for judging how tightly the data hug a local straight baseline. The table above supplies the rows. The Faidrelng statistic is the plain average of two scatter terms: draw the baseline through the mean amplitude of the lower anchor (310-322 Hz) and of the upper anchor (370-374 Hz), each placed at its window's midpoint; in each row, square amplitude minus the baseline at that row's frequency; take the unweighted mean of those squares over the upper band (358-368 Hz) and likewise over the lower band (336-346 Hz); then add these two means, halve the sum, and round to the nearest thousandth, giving 0.022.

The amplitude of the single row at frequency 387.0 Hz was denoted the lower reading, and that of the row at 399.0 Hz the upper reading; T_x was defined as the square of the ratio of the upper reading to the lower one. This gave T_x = 1.0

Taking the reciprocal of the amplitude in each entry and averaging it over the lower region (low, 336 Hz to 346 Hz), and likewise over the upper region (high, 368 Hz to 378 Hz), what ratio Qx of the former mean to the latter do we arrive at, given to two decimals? 1.04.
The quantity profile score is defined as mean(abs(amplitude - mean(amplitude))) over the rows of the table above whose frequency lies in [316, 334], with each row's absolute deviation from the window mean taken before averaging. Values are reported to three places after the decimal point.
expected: 0.161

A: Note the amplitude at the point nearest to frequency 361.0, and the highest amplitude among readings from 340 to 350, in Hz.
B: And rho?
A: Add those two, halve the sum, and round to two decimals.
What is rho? 1.13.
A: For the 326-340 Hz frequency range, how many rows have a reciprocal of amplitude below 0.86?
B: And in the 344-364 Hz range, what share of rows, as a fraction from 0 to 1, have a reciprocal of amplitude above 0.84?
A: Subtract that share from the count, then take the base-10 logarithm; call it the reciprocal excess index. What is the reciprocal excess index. -1.0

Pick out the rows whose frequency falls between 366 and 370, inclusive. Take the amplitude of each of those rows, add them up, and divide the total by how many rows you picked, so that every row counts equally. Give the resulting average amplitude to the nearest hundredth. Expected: 1.06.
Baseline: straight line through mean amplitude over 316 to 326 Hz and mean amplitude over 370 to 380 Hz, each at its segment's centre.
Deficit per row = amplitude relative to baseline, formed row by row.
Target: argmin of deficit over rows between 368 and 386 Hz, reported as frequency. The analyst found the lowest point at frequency 369.0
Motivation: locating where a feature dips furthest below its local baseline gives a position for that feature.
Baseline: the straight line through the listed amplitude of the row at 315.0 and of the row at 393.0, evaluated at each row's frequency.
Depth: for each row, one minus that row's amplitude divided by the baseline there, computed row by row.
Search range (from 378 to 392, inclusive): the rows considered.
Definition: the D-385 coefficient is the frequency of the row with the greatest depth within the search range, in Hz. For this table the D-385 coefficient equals 379.0 Hz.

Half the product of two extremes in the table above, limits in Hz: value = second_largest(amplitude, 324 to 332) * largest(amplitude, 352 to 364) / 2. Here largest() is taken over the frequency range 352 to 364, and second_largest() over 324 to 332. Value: 0.662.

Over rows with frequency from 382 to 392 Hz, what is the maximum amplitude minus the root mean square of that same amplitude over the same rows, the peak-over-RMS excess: 0.11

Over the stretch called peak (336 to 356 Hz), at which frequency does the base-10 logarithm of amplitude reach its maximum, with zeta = 353.0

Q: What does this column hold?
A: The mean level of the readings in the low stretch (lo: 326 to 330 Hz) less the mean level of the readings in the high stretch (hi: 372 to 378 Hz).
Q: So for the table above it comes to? -0.16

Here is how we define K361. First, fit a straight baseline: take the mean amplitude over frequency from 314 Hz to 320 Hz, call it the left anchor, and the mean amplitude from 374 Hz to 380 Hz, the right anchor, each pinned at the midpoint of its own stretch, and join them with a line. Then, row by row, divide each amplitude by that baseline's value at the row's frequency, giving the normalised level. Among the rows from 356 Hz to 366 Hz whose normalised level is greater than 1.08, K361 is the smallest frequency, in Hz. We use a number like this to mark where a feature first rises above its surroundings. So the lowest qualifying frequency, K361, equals 357.0 Hz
